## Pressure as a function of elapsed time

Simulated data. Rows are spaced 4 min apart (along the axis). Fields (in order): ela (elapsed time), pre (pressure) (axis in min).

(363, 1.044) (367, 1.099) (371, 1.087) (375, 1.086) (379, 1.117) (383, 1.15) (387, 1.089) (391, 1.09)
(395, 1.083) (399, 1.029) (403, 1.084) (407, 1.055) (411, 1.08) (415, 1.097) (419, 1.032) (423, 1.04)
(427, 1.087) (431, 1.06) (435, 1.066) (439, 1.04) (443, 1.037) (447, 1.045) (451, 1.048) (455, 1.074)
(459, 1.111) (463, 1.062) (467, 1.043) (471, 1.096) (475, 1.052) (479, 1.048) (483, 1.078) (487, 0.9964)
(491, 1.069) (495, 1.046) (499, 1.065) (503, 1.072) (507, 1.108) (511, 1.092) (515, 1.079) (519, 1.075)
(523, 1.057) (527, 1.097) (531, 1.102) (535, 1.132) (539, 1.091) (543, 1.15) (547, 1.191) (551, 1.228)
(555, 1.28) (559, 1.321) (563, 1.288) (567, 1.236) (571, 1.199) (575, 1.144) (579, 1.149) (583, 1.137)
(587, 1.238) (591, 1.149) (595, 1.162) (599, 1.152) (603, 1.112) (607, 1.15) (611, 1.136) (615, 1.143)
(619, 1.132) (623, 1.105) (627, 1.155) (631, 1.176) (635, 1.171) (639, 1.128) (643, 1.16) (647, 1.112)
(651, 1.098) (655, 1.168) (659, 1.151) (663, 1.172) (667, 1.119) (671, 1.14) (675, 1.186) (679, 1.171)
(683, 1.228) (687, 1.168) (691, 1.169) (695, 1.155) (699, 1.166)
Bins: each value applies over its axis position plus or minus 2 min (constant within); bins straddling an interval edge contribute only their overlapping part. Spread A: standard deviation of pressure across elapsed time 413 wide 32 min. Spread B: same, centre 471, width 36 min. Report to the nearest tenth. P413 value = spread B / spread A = 1.2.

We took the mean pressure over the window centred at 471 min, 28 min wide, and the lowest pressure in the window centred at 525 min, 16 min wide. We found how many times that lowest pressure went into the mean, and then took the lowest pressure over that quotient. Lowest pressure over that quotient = 1.04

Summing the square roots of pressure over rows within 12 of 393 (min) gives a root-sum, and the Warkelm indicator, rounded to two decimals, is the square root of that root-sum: 2.50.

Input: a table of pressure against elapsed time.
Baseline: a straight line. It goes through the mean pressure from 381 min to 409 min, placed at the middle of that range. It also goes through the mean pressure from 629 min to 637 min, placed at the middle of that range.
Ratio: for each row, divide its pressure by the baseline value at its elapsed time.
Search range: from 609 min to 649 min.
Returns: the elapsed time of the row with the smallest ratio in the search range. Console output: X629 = 647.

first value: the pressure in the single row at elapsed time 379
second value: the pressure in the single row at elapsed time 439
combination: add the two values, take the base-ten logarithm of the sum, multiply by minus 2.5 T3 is -0.835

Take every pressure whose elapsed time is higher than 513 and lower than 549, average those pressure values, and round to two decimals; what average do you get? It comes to 1.11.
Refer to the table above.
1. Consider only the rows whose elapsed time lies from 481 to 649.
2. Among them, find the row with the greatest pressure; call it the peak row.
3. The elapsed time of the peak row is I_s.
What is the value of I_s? 559 min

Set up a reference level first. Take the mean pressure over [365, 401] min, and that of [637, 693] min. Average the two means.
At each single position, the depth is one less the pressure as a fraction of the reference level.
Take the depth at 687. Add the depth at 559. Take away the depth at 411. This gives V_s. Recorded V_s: -0.25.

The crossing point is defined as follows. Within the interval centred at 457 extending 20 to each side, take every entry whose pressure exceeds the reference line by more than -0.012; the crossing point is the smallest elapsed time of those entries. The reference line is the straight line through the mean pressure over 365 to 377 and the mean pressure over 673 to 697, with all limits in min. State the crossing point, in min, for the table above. 459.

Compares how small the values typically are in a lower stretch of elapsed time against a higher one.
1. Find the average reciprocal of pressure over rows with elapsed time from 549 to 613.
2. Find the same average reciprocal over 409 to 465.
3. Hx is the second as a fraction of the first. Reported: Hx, 1.12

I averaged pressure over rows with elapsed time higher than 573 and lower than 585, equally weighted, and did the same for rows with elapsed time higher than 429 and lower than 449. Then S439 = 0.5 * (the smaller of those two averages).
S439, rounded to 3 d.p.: 0.525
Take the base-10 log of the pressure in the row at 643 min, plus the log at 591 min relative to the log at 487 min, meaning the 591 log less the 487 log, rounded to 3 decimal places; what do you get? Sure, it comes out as 0.126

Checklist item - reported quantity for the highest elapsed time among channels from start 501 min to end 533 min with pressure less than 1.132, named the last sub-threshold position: 531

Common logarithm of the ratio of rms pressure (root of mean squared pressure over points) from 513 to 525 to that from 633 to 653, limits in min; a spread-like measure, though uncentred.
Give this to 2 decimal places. -0.03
